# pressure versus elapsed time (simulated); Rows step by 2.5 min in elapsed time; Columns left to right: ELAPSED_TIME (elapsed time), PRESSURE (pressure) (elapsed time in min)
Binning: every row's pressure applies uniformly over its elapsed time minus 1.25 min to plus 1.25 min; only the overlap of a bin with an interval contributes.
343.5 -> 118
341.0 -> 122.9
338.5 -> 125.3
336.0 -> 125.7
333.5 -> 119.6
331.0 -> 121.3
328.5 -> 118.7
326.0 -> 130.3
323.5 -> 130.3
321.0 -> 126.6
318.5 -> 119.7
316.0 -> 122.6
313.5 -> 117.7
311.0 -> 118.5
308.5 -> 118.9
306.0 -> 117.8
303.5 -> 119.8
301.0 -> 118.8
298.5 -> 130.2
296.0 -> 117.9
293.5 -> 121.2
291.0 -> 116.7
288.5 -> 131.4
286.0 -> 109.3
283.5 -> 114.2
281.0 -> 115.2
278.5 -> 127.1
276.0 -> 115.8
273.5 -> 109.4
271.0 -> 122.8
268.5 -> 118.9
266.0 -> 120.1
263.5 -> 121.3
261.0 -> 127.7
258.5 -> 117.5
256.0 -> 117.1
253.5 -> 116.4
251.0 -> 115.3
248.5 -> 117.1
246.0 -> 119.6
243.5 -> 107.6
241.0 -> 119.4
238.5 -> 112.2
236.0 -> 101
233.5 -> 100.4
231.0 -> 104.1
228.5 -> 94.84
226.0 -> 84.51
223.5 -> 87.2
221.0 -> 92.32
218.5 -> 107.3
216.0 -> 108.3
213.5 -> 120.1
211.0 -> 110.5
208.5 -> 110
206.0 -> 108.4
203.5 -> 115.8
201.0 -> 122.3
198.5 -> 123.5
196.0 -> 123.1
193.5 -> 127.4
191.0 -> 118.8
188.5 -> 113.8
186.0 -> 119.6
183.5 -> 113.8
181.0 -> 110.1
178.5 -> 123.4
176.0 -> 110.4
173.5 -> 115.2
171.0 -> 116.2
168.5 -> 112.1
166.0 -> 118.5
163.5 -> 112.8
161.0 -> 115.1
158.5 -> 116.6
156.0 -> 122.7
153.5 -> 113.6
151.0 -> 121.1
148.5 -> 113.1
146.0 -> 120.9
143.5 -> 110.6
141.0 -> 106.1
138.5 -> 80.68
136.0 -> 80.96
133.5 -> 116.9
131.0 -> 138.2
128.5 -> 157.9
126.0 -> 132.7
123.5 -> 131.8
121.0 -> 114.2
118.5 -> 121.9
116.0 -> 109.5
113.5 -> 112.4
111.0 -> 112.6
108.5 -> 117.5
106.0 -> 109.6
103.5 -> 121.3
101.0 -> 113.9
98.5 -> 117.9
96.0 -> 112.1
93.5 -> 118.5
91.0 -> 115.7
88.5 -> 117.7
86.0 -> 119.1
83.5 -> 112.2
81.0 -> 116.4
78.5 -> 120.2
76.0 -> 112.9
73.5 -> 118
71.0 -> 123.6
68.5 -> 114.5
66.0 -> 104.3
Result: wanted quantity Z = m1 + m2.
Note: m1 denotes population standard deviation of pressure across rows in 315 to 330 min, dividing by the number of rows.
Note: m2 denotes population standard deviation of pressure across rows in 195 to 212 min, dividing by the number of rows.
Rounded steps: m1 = 4.7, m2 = 6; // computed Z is 10.9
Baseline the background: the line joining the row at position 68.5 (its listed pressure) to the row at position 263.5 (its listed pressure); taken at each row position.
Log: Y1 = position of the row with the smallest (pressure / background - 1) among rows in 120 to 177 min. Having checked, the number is 138.5 min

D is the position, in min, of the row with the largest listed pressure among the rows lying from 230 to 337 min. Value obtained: 288.5 min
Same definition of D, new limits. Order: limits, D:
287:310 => 288.5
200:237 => 201.0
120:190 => 128.5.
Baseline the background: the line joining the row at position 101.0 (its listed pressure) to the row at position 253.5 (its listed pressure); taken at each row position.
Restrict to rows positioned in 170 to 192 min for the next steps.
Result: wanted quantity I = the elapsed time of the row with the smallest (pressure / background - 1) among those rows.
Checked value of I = 181.0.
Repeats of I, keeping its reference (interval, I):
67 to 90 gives 83.5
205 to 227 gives 226.0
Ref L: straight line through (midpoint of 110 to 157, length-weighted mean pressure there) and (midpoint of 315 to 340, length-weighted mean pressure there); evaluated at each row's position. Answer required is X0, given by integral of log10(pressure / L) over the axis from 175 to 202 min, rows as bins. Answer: -0.01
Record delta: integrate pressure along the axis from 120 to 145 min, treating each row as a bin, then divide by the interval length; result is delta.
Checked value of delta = 117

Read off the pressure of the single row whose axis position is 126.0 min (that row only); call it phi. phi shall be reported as 132.7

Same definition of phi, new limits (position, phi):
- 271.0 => 122.8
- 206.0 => 108.4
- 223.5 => 87.2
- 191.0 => 118.8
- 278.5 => 127.1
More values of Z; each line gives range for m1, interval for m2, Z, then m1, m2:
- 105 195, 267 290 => 20.0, 12.9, 7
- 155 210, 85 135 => 16.5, 5.2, 11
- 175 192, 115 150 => 24.4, 4.6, 20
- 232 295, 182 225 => 17.6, 7.2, 10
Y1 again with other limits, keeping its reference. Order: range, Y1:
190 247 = 226.0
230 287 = 233.5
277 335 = 286.0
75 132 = 116.0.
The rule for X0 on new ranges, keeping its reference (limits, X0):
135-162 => -0.92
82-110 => 0.06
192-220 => -0.39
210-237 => -2.11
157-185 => -0.33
